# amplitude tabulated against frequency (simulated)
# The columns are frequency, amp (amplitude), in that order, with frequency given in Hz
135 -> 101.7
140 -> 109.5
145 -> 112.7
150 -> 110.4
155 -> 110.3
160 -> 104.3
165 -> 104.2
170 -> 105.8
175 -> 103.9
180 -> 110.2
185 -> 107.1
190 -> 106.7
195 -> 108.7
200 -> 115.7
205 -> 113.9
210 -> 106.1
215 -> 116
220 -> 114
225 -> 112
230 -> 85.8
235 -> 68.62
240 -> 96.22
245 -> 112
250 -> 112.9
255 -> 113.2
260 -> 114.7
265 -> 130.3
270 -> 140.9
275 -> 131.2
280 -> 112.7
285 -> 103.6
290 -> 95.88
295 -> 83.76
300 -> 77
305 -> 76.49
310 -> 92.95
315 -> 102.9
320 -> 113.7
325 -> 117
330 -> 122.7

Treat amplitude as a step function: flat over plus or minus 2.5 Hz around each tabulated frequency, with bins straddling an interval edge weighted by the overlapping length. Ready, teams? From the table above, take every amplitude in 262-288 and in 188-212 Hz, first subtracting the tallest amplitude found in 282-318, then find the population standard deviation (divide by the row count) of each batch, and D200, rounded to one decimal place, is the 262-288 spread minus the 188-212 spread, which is 9.7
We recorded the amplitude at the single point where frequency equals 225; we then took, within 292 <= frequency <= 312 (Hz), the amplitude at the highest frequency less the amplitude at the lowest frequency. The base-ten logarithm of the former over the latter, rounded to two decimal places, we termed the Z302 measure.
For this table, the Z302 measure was 1.09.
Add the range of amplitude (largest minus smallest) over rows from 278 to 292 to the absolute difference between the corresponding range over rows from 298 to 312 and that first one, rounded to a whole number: 17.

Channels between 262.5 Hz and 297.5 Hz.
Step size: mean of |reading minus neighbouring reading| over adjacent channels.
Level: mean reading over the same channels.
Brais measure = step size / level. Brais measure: 0.10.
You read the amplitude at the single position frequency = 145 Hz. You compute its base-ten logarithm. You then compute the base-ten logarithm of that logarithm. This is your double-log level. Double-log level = 0.312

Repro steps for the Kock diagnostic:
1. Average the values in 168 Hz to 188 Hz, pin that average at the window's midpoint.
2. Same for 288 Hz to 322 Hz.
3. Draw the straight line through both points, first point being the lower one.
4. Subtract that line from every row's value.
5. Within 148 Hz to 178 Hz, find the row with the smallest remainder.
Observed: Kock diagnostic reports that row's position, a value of 160 Hz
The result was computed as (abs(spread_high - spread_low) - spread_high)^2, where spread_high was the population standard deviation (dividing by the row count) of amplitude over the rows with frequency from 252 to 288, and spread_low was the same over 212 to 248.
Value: 63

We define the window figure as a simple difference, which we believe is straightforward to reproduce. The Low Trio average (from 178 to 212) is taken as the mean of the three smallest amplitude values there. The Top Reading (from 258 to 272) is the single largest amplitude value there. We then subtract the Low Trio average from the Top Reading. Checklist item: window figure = 34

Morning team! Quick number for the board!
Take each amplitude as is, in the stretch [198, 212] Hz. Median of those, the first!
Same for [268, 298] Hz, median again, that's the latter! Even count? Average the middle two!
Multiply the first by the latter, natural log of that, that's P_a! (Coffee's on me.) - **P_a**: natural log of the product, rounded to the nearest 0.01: 9.42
